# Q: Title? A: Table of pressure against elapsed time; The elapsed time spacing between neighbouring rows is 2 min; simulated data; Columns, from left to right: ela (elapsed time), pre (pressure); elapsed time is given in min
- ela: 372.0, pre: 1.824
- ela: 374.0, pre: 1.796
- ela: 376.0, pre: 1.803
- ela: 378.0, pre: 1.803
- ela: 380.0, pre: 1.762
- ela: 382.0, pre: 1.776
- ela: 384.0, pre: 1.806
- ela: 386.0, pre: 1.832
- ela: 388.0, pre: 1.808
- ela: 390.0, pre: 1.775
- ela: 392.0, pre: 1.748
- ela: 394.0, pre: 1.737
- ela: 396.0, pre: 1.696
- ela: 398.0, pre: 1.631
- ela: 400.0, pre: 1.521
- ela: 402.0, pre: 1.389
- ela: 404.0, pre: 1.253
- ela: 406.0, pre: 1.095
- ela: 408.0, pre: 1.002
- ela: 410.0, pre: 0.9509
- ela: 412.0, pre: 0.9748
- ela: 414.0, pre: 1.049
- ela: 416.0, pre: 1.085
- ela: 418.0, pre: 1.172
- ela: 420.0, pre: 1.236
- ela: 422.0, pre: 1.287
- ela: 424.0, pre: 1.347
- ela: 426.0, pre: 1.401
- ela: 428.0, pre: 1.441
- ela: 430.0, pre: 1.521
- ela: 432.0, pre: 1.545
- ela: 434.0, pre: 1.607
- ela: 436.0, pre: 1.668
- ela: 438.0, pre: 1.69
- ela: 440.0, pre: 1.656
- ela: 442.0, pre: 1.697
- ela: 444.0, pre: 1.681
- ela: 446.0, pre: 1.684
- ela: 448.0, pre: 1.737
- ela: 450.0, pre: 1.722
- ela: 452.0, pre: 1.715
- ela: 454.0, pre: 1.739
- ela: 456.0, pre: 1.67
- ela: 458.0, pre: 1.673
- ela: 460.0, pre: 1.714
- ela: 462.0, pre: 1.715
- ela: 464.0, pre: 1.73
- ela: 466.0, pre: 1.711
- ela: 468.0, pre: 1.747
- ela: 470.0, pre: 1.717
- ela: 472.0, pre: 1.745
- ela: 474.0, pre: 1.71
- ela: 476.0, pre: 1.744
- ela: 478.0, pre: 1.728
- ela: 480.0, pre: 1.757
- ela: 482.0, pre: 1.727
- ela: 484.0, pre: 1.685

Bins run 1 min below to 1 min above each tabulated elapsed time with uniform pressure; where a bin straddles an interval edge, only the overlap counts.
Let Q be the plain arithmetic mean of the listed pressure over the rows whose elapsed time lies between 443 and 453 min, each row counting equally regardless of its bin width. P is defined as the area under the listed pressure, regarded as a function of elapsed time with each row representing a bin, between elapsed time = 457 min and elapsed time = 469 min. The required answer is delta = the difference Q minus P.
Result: -18.9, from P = 21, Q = 1.71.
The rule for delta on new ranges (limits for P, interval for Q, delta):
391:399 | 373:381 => -11.8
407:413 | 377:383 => -4.1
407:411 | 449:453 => -2.2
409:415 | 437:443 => -4.3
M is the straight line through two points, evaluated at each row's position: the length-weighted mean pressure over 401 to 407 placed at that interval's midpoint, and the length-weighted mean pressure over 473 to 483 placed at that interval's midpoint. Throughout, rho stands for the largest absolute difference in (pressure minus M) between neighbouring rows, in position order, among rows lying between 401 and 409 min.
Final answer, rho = 0.17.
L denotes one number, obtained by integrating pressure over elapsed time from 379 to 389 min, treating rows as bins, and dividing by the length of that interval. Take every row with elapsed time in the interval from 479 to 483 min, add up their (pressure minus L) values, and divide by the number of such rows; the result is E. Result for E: -0.05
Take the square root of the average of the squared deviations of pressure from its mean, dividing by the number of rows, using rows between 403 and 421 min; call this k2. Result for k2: 0.10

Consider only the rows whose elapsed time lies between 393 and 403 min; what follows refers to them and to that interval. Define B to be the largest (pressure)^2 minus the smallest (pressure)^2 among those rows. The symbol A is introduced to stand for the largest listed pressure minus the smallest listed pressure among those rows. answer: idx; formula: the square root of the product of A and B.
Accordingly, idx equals 0.6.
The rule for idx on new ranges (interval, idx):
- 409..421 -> 0.4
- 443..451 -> 0.1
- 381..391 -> 0.1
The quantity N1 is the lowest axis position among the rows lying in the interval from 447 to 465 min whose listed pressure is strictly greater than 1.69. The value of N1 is 448.0 min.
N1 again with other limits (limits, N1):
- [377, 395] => 378.0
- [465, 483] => 466.0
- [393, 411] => 394.0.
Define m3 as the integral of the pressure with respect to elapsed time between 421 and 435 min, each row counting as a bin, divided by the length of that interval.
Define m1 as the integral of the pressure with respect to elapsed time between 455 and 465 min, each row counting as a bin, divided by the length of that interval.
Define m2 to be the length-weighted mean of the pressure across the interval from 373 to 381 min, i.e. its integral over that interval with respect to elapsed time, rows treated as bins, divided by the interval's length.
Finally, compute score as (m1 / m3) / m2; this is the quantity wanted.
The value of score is 0.65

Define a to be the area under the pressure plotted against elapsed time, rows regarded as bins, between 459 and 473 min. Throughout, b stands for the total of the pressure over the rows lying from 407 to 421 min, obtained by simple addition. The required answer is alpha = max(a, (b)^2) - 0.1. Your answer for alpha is 56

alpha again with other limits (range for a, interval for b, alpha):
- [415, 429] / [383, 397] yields 154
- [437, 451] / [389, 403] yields 132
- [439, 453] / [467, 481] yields 147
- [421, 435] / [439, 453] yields 141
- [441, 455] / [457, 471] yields 144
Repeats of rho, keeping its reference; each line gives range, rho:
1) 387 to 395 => 0.05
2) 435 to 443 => 0.05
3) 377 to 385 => 0.05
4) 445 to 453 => 0.04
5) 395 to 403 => 0.15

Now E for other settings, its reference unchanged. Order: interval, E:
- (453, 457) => -0.09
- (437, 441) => -0.12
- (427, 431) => -0.32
